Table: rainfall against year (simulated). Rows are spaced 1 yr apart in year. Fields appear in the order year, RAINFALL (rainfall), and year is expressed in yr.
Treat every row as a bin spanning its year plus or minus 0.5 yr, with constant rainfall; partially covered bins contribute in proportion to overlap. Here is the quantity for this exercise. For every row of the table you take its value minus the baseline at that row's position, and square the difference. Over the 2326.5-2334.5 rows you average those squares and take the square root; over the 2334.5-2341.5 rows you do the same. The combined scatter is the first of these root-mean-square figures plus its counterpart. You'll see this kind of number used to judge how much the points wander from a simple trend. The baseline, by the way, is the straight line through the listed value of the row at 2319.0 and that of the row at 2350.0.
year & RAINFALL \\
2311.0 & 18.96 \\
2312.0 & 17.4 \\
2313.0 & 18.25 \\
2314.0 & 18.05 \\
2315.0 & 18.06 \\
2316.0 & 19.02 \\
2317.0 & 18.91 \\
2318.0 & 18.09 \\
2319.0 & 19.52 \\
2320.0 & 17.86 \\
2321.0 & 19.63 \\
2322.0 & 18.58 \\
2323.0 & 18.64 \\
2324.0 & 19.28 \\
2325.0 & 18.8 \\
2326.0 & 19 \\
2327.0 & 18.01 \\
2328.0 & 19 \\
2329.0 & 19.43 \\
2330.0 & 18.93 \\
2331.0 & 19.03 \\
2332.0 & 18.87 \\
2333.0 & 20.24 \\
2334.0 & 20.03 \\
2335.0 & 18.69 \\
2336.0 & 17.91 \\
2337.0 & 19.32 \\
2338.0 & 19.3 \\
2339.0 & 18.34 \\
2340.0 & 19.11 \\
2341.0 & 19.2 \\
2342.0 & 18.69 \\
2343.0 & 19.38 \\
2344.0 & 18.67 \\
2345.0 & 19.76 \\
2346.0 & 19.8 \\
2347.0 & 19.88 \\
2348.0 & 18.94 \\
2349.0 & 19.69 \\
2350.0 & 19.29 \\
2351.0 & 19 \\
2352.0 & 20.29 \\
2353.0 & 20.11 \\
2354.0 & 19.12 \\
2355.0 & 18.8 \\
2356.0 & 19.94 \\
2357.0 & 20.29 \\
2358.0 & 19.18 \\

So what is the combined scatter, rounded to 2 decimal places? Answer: 1.46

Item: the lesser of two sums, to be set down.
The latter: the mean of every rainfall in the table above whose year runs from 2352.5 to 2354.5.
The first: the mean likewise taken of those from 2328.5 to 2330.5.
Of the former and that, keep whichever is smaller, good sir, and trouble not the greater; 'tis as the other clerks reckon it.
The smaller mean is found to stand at 19.2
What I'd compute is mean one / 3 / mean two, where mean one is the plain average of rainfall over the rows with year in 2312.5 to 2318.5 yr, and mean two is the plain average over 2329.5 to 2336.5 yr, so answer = 0.321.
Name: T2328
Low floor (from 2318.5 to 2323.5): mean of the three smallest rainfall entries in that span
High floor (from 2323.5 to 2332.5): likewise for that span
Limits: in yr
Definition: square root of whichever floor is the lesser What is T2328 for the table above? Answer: 4.28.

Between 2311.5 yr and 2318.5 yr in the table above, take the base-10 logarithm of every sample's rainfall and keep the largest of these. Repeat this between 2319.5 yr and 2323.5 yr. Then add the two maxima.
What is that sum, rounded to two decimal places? 2.57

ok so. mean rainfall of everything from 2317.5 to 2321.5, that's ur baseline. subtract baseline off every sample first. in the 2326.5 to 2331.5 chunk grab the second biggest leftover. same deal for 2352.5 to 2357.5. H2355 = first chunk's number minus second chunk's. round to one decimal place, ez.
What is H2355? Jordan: -1.1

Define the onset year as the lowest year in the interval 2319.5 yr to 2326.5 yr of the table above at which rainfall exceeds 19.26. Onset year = 2321.0 yr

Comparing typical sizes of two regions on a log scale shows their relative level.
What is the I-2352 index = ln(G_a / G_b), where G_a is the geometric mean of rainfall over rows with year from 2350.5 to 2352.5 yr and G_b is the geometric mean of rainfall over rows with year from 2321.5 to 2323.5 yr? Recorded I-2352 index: 0.05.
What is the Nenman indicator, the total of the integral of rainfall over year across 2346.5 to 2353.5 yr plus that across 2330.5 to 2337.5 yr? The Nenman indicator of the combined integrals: 271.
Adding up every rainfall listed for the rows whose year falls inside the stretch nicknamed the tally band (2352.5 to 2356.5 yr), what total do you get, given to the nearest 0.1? 78.0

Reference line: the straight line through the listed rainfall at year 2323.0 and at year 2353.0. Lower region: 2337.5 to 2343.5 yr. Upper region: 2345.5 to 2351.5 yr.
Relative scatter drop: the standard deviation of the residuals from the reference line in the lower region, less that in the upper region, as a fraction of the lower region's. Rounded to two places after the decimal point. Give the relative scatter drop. -0.21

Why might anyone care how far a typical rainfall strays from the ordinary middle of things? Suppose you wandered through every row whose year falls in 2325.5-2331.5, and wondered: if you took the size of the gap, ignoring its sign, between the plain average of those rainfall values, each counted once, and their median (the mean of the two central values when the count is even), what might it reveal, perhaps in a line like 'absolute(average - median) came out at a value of 0.100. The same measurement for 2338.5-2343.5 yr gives 0.166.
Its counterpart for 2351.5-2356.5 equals 0.288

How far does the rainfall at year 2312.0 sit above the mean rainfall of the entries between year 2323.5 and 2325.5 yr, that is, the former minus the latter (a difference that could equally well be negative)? -1.6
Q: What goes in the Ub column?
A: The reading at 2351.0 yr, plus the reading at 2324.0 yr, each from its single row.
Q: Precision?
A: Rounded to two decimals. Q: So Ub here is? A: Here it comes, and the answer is 38.28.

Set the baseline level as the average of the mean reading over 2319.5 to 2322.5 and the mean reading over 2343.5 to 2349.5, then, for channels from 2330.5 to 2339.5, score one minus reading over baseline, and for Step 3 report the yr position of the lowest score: 2333.0 yr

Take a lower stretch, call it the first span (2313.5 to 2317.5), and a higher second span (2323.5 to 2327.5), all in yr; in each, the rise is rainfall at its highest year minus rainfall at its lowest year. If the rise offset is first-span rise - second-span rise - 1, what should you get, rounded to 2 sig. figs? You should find 1.1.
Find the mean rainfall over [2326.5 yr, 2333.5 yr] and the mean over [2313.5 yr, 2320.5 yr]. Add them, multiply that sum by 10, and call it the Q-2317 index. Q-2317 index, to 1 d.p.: 375.7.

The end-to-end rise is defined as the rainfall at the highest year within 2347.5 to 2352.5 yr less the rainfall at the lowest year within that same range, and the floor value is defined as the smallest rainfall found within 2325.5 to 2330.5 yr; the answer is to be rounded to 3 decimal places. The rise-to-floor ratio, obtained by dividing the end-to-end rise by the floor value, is 0.075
